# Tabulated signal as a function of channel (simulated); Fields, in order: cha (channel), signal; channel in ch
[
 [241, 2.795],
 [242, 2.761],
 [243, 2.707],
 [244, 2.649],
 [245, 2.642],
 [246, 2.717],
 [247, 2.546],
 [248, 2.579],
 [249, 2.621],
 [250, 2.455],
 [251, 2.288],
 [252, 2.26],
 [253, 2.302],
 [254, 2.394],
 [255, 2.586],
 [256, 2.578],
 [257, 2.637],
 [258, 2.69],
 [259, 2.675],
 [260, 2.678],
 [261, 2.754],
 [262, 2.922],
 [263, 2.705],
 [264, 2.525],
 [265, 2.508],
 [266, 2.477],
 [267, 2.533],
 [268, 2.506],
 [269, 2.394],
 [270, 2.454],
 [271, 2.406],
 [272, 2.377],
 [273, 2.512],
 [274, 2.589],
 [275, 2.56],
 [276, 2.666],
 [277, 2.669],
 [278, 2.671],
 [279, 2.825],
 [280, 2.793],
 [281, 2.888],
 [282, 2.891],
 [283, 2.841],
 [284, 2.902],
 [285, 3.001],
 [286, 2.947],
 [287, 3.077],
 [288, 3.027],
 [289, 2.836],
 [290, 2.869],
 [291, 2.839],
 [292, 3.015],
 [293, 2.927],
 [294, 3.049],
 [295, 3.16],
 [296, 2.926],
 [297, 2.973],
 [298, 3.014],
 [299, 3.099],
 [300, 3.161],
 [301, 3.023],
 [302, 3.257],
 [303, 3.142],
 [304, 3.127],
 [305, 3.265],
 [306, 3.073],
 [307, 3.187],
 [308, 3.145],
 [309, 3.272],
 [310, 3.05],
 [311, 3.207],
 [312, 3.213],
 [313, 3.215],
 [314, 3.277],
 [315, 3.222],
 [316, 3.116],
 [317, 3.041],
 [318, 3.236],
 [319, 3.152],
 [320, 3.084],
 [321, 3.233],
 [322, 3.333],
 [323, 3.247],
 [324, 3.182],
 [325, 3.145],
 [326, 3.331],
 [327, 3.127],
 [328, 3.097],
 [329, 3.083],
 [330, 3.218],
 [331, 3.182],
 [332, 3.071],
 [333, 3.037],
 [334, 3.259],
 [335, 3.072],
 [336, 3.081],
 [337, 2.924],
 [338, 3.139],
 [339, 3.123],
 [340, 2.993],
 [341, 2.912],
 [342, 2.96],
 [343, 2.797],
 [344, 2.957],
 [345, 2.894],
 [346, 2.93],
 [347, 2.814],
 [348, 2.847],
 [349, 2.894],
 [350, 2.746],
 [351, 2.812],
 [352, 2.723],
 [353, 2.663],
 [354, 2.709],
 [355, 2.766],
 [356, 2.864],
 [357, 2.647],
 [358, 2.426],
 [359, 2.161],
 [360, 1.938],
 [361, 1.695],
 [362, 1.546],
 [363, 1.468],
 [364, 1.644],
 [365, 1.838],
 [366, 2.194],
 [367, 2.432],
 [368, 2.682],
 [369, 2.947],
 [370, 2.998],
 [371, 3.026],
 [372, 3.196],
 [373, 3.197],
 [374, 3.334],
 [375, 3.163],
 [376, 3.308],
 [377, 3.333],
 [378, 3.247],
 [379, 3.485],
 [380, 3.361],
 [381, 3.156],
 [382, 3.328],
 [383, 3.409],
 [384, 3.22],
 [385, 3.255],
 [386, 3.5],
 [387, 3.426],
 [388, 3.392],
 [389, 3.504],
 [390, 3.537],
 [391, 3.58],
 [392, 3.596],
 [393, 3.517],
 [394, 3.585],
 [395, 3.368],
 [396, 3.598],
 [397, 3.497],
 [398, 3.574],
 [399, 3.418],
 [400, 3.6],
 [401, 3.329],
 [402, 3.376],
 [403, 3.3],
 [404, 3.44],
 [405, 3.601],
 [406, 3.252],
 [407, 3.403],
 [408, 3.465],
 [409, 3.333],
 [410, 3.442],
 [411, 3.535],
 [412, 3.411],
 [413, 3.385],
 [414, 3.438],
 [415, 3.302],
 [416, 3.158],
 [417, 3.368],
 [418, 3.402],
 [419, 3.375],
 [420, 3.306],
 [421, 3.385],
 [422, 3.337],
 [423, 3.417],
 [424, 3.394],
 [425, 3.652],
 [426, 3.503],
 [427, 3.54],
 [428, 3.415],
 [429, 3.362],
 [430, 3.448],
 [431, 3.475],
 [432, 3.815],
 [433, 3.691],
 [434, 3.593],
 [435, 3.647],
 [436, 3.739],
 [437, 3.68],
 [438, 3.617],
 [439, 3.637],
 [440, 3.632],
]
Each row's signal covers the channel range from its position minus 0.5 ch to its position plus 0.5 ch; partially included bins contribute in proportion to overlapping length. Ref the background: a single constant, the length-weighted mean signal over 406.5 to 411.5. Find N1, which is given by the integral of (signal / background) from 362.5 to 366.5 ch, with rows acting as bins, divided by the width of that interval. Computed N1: 0.52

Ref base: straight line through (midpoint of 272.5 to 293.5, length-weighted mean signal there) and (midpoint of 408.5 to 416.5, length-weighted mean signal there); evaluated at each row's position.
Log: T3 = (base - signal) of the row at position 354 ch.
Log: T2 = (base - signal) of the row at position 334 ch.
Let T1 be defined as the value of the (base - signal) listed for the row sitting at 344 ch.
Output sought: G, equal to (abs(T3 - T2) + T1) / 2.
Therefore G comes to 0.38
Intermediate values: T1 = 0.13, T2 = -0.2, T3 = 0.42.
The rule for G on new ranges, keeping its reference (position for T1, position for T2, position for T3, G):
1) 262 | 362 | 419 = 0.70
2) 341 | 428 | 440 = 0.16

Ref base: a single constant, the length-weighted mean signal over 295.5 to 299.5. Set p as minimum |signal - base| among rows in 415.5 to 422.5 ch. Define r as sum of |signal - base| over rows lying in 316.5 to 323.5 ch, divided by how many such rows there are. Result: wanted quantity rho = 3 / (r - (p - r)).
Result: 14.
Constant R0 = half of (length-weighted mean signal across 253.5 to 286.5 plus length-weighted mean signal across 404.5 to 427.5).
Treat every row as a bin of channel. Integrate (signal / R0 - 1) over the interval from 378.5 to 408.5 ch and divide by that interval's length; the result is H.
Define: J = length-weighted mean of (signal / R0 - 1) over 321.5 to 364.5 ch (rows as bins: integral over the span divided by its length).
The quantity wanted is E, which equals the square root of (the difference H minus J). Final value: 0.457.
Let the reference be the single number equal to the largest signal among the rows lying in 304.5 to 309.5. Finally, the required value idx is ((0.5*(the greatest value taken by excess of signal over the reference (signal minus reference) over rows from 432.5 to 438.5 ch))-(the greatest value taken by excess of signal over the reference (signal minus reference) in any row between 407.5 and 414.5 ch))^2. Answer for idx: 0.001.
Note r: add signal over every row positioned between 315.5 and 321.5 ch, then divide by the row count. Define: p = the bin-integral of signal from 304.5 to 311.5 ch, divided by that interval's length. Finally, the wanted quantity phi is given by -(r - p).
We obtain 0.0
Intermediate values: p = 3.2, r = 3.14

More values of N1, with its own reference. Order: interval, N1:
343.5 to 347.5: 0.84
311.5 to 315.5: 0.94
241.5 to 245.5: 0.78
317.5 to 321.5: 0.92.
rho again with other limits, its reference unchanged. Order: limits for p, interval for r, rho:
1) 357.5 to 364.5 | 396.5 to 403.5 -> 10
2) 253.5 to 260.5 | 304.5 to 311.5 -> 127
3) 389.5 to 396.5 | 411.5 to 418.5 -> 9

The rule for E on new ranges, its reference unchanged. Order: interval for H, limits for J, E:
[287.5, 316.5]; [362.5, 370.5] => 0.519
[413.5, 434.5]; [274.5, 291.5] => 0.447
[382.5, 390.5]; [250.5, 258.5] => 0.556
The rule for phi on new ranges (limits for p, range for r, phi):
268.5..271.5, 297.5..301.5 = -0.7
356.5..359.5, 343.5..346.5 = -0.5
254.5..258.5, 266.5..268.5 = 0.1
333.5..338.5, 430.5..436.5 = -0.6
